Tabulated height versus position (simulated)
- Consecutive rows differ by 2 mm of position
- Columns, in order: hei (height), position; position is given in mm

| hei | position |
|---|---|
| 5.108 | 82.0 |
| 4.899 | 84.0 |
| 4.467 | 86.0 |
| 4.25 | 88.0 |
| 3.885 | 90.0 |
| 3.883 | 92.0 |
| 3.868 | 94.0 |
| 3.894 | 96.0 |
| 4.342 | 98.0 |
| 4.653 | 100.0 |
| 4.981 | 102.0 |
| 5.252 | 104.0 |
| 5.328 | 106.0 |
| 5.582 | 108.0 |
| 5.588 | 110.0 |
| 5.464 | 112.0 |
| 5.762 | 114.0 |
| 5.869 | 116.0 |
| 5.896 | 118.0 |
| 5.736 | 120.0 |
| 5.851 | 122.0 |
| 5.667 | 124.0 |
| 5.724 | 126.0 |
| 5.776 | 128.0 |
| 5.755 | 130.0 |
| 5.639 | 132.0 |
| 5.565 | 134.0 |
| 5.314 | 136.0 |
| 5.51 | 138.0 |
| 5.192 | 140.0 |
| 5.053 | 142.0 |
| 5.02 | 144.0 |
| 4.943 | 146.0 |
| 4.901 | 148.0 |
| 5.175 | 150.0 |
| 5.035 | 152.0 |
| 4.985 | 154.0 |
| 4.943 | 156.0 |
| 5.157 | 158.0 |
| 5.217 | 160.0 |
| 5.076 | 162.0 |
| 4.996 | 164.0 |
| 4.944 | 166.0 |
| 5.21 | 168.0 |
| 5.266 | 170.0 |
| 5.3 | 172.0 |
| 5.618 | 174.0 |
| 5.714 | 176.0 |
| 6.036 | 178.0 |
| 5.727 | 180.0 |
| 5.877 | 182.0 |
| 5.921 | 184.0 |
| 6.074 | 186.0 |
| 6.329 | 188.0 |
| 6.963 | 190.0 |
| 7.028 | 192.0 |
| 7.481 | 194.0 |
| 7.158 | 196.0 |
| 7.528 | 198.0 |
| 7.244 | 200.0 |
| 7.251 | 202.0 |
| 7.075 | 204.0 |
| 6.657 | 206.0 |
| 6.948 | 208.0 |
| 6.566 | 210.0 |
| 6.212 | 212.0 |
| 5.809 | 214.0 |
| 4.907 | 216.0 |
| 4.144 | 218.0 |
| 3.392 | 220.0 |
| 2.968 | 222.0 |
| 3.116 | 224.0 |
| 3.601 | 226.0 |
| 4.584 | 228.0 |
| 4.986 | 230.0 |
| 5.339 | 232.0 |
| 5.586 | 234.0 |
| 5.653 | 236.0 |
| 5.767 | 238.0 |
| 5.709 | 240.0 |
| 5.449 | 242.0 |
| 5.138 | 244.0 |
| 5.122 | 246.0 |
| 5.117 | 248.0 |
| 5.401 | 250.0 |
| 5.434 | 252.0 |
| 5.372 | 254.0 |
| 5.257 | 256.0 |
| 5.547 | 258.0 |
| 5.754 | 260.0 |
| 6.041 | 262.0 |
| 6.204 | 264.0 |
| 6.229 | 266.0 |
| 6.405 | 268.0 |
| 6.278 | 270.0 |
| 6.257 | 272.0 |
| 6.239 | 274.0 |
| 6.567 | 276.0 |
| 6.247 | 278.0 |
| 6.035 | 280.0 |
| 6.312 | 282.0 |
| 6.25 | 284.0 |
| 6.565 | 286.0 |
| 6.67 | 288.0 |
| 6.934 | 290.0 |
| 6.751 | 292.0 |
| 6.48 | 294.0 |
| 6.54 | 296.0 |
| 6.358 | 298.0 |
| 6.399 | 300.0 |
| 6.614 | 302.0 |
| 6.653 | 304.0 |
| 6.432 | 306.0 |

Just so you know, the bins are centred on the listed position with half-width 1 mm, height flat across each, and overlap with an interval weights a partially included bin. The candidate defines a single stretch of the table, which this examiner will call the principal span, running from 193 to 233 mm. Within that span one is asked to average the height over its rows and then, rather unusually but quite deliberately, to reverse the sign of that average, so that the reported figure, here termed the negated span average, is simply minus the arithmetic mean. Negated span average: -5.6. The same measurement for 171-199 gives -6.3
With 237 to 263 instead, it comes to -5.5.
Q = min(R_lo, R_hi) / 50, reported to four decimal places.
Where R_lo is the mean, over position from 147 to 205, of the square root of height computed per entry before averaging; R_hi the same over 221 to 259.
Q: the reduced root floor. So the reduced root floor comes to 0.0446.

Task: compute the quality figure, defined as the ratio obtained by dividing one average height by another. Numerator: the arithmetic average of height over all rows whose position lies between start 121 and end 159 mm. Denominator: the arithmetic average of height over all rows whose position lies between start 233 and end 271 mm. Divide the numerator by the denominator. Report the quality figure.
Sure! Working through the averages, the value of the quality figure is 0.94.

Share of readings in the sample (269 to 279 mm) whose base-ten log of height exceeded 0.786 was 1.0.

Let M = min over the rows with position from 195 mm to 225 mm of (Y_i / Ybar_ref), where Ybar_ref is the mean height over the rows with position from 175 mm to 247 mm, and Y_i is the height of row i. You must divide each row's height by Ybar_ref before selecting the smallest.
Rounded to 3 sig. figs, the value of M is 0.516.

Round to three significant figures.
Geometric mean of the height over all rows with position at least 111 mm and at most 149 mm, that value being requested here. 5.50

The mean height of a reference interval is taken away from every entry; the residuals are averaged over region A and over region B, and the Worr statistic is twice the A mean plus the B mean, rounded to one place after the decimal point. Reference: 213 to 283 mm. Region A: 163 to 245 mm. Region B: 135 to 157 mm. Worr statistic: 0.4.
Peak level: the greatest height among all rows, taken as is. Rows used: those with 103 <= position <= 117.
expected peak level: 5.869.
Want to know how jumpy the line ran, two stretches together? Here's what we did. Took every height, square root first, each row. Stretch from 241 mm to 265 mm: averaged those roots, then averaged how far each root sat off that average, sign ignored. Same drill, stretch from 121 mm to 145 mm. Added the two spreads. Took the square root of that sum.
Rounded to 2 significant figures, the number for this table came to 0.33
